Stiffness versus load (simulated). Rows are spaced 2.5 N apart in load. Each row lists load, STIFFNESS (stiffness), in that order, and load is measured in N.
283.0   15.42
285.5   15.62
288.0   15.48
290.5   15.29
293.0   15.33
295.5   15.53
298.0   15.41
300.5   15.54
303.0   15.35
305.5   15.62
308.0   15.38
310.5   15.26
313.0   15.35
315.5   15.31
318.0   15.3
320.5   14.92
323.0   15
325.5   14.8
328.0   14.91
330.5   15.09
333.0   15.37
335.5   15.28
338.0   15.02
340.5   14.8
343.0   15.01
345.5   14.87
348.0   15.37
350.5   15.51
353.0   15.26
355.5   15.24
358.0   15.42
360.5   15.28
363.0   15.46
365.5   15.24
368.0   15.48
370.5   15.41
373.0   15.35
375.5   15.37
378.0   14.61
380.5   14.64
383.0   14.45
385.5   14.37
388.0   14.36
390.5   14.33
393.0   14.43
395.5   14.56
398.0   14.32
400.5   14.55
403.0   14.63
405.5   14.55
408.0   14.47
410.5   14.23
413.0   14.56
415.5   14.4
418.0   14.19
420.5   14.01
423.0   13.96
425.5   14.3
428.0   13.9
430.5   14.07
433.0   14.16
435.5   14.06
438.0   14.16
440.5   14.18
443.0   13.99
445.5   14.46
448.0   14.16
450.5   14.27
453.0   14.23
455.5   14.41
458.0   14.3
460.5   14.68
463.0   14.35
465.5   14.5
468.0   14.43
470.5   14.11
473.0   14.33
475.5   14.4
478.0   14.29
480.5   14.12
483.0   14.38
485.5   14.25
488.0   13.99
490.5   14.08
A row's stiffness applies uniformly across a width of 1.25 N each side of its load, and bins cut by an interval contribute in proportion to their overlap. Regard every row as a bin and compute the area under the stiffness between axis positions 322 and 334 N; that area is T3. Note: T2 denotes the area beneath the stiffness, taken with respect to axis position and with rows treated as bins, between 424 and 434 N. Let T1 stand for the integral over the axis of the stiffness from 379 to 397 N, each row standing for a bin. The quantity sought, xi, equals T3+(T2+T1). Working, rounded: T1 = 260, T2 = 141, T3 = 180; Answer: 581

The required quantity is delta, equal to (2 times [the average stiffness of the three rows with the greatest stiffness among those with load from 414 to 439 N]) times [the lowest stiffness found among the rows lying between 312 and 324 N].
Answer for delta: 427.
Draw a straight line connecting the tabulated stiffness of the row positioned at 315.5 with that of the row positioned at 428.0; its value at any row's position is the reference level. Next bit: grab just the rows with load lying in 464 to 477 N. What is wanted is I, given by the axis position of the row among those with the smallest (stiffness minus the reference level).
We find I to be 470.5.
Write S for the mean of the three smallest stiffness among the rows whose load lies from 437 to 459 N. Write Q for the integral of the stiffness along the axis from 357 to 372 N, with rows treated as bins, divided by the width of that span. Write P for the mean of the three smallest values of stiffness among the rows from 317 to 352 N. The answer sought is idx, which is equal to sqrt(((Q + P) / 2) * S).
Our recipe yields 14.59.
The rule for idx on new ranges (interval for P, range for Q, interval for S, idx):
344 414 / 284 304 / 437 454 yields 14.48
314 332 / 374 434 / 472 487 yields 14.43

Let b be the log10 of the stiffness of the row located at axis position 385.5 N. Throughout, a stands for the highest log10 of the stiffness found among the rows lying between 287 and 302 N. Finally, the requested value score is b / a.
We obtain 0.97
